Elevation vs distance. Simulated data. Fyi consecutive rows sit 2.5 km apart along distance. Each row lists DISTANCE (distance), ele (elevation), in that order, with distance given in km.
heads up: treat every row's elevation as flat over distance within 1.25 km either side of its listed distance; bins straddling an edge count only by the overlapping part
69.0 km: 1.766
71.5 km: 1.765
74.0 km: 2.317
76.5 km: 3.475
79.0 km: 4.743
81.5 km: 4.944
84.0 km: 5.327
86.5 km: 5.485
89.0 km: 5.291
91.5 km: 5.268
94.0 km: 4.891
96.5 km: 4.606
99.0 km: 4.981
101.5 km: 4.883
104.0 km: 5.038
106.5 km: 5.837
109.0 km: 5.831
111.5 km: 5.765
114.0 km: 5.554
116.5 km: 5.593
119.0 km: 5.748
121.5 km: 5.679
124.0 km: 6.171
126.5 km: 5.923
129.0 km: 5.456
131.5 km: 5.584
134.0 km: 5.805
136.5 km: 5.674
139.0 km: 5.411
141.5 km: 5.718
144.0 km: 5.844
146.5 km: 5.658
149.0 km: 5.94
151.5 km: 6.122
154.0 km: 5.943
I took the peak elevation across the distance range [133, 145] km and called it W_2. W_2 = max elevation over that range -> 5.844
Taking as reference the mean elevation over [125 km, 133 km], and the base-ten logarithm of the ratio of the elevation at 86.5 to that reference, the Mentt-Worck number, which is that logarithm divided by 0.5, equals -0.03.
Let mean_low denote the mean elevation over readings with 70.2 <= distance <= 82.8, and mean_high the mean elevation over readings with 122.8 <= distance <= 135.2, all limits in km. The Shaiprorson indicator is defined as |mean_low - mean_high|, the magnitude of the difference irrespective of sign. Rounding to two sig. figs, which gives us 2.3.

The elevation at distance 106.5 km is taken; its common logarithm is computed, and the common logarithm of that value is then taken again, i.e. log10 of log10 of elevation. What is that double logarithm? -0.116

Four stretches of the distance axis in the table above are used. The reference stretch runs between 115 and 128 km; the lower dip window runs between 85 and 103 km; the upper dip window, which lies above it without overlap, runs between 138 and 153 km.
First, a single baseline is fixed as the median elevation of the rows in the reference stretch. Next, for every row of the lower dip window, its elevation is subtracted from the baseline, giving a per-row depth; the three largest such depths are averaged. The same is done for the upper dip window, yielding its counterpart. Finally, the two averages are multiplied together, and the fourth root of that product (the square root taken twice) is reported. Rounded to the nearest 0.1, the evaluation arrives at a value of 0.6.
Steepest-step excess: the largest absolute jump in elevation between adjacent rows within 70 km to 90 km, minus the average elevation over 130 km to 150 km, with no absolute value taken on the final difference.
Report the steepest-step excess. -4.4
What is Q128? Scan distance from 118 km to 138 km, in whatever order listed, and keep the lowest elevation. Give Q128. 5.456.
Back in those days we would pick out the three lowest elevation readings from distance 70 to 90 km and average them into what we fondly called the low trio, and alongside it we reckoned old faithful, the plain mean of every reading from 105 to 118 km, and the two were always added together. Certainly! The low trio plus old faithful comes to 8.2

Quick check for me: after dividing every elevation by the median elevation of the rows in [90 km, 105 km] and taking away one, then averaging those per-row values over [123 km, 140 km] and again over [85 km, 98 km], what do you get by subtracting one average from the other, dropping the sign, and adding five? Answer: 5.12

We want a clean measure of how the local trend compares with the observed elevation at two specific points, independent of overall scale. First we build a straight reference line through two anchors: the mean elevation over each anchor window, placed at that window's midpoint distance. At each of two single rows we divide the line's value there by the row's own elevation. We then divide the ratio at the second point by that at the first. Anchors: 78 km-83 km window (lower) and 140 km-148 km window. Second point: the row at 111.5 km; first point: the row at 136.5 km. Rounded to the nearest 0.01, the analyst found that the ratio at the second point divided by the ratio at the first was 0.92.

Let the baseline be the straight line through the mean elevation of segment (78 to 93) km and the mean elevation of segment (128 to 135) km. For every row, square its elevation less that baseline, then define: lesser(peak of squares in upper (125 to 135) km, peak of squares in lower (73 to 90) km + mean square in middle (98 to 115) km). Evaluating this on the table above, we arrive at 0.13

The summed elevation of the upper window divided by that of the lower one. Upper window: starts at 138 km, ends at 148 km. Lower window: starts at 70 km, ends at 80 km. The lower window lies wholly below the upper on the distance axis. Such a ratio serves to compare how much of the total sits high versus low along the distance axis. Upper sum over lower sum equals 1.84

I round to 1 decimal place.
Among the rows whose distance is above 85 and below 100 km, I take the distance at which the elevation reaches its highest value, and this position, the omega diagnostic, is 86.5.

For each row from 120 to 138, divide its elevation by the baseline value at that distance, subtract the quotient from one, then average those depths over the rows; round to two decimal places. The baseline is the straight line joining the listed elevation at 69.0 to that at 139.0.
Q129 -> -0.18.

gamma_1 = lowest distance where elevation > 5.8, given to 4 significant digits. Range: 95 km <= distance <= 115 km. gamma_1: 106.5 km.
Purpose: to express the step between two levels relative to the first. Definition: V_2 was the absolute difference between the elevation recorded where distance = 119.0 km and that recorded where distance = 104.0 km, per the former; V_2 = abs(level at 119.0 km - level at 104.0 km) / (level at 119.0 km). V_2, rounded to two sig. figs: 0.12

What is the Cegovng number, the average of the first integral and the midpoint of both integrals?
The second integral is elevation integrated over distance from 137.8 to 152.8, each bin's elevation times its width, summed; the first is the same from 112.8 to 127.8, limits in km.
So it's 86.7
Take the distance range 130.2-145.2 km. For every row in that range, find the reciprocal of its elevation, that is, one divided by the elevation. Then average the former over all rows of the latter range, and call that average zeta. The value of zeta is 0.176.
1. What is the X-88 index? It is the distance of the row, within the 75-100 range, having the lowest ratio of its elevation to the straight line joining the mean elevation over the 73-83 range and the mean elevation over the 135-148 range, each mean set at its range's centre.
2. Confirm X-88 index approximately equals 76.5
